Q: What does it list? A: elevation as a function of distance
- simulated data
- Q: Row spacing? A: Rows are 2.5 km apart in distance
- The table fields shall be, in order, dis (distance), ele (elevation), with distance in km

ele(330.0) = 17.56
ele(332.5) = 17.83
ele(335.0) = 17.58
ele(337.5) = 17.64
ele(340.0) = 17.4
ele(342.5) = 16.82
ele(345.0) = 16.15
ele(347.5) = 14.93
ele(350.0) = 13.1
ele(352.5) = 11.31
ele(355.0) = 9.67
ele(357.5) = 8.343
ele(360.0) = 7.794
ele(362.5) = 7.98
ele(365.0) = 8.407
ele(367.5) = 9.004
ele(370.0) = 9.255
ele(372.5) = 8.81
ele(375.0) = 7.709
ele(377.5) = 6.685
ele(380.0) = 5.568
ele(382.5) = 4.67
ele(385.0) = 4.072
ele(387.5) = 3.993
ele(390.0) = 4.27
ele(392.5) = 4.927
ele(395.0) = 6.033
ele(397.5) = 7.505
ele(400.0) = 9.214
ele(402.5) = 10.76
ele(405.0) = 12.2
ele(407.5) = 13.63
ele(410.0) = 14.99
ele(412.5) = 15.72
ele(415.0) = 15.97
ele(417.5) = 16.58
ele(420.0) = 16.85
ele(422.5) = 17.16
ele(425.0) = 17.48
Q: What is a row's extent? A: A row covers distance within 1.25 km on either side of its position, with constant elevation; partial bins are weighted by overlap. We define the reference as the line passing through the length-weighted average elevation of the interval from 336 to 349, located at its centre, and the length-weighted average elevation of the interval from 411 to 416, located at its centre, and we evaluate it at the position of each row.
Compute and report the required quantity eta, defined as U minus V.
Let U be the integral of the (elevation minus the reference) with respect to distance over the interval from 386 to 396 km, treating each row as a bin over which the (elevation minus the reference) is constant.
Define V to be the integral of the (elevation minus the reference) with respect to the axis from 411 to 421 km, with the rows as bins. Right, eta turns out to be -117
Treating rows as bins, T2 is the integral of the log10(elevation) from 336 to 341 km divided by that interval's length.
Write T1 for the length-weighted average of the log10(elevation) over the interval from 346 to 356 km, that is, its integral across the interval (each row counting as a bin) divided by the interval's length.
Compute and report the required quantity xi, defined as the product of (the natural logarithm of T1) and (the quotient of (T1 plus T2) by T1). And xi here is 0.18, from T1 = 1.09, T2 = 1.24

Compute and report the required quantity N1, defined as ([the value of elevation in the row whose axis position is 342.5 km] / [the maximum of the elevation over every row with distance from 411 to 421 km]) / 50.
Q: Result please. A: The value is 0.02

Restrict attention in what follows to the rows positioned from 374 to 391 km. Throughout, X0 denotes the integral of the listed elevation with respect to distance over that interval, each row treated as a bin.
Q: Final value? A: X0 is 89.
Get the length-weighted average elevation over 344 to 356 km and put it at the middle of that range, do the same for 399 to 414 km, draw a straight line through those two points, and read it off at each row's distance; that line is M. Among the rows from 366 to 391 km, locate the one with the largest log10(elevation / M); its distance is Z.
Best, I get 370.0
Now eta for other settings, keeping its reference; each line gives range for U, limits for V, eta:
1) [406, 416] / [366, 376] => 67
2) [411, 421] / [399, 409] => 48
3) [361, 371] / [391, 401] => 15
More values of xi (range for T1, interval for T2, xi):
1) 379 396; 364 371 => -0.95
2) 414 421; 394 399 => 0.33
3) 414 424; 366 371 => 0.36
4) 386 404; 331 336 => -0.58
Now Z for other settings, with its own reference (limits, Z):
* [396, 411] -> 410.0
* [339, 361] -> 340.0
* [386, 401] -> 400.0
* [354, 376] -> 355.0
